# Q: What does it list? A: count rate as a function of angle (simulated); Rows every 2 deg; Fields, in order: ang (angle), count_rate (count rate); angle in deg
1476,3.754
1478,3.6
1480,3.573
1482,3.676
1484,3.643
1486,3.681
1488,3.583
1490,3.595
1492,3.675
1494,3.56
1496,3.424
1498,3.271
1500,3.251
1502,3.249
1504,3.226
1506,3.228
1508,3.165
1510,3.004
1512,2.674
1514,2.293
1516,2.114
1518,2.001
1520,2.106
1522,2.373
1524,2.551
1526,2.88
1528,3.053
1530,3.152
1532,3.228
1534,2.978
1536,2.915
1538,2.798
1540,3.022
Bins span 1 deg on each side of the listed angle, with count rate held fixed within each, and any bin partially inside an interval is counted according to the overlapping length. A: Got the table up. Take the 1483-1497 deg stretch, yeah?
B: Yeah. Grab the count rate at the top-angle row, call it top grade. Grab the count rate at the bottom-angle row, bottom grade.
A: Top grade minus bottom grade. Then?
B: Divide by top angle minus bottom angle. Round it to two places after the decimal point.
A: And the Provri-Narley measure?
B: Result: -0.02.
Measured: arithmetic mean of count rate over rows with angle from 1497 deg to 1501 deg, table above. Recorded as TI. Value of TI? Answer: 3.26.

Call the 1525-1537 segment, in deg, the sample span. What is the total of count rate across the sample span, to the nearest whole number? 18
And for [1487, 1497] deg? 18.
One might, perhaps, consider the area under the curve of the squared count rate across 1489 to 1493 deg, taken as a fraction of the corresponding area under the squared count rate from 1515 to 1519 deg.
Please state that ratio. 3.1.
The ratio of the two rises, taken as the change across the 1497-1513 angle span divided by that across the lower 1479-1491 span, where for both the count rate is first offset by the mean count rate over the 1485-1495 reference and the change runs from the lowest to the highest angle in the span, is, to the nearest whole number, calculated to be -27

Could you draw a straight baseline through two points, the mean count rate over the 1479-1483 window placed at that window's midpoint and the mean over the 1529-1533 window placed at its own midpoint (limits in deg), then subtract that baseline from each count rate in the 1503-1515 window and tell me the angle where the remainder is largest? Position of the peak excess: 1506 deg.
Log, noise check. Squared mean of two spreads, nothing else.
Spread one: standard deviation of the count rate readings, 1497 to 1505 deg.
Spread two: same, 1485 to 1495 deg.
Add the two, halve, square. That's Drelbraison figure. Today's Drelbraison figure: 0.001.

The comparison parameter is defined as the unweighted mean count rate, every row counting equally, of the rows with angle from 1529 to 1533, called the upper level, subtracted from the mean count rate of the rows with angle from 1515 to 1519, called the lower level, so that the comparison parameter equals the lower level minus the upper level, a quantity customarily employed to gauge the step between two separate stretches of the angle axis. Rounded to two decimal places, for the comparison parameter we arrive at -1.13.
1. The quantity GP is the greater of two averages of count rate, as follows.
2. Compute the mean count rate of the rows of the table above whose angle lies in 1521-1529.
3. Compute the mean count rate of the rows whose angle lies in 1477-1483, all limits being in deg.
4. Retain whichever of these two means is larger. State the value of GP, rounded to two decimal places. 3.62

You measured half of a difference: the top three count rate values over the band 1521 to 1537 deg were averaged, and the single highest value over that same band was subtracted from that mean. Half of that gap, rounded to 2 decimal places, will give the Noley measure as -0.04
